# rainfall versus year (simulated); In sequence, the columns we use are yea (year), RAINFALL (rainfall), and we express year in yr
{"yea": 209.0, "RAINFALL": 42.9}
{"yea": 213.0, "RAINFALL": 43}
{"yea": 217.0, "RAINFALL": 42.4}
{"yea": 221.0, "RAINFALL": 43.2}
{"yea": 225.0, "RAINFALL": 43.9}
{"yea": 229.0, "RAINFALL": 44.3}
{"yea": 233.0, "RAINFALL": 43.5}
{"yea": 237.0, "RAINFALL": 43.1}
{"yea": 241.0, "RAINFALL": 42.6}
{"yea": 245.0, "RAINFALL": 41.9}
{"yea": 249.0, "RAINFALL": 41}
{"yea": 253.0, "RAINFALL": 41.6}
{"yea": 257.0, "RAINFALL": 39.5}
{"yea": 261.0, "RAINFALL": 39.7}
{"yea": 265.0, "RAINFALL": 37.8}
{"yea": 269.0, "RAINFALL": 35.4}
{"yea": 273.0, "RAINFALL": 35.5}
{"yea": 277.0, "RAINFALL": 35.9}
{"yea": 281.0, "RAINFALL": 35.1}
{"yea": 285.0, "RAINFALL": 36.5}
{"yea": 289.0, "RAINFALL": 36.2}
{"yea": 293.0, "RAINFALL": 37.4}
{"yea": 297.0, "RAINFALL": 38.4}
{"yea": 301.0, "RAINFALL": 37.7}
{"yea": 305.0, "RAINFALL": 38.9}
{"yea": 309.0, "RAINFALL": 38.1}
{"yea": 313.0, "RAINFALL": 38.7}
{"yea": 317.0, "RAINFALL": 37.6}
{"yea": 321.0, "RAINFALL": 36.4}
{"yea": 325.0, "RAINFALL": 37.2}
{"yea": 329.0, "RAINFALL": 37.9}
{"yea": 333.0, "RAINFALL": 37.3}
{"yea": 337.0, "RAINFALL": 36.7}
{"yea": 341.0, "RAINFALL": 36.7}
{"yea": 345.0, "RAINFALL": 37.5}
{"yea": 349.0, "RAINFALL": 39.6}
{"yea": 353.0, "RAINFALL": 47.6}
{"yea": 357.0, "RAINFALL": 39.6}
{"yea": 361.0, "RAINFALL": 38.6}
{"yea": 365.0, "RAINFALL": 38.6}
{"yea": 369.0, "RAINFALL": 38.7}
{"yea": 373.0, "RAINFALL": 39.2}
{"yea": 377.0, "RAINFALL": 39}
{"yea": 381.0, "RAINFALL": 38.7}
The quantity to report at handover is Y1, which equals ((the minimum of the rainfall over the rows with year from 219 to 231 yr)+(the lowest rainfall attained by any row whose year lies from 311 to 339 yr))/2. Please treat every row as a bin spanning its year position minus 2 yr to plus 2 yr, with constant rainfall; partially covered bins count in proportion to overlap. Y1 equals 39.8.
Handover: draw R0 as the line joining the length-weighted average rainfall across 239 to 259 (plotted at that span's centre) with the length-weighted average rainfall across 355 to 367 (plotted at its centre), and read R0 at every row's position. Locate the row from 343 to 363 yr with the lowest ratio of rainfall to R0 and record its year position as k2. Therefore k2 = 345.0 yr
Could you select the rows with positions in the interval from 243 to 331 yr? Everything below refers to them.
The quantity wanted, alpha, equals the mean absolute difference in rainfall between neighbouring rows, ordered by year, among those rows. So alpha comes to 1.0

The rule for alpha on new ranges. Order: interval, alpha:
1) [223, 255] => 0.6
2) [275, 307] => 0.9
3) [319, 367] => 2.1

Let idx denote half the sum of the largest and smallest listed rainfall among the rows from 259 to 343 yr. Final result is 37.4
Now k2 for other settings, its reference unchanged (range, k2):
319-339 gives 321.0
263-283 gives 281.0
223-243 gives 241.0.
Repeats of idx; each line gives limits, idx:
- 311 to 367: 42.0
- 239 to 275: 39.0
